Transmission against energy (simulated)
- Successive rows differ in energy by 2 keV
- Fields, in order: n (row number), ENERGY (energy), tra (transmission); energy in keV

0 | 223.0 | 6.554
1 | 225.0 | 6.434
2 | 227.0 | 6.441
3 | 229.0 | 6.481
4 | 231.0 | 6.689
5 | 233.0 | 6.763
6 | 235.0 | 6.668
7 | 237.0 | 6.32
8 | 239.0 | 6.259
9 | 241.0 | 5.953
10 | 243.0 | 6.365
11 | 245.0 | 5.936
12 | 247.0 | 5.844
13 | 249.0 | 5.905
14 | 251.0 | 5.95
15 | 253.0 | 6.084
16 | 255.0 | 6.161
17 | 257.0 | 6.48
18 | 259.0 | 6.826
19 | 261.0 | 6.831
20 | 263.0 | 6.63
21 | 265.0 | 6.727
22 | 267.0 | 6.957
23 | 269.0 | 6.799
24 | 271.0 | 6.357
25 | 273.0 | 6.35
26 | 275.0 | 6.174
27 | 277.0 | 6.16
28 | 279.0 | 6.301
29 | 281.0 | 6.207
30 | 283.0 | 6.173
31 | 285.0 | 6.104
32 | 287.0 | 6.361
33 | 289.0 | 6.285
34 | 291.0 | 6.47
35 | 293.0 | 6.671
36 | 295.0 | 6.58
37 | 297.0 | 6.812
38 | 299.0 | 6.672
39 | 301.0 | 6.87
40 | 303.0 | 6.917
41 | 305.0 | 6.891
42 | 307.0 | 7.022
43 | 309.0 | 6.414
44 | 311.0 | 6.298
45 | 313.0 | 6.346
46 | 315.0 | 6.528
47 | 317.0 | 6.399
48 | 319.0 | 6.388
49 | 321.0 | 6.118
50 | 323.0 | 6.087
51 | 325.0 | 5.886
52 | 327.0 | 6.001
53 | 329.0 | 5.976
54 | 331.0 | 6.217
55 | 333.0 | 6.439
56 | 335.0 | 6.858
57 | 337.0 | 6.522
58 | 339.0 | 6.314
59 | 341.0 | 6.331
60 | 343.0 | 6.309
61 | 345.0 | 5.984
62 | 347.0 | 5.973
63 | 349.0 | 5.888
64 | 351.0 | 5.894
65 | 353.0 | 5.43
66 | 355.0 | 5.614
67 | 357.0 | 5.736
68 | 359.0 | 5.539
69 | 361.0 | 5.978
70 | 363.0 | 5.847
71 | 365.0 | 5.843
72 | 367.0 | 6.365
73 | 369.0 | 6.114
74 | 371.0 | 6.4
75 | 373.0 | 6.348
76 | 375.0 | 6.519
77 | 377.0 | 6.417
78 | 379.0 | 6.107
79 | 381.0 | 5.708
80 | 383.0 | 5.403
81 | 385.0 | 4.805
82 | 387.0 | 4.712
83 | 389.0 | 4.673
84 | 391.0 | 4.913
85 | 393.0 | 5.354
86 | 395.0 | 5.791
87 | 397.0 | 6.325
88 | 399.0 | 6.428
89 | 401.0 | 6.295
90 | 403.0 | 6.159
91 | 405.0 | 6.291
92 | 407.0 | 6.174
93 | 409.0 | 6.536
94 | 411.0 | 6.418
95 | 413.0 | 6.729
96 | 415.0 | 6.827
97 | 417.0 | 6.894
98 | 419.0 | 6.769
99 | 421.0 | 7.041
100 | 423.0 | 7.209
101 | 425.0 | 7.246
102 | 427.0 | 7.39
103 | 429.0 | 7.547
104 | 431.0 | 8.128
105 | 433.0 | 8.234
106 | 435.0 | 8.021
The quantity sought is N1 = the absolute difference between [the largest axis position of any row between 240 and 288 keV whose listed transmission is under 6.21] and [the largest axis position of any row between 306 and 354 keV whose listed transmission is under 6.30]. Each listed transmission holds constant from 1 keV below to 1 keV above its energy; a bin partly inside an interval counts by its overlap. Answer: 68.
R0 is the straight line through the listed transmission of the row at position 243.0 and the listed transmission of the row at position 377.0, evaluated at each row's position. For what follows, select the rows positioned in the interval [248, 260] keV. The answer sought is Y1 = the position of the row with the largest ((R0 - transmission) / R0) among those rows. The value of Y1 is 249.0 keV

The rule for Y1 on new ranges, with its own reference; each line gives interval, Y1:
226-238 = 237.0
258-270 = 263.0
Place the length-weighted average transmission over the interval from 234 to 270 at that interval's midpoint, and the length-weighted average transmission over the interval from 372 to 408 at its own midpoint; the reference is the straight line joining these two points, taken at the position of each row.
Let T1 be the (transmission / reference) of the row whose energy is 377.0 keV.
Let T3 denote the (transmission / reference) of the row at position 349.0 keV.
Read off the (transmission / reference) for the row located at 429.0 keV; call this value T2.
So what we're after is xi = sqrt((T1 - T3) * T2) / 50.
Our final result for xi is 0.0077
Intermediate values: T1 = 1.10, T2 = 1.34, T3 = 0.99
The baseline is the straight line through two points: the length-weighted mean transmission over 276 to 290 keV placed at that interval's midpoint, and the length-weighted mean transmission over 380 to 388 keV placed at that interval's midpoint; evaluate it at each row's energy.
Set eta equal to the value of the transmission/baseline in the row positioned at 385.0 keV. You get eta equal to 0.93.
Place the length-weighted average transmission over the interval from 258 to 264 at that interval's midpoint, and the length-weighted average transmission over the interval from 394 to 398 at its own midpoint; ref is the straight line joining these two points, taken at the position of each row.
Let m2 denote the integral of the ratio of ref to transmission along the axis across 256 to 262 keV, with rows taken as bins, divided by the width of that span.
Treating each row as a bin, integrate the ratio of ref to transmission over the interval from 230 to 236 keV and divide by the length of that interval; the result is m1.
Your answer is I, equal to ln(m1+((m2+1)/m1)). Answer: 1.09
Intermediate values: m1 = 1.03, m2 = 1.01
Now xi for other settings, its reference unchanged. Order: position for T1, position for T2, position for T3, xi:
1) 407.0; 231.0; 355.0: 0.0074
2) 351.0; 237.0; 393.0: 0.0050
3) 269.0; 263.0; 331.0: 0.0046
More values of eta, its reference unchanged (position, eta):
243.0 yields 0.96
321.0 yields 1.05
